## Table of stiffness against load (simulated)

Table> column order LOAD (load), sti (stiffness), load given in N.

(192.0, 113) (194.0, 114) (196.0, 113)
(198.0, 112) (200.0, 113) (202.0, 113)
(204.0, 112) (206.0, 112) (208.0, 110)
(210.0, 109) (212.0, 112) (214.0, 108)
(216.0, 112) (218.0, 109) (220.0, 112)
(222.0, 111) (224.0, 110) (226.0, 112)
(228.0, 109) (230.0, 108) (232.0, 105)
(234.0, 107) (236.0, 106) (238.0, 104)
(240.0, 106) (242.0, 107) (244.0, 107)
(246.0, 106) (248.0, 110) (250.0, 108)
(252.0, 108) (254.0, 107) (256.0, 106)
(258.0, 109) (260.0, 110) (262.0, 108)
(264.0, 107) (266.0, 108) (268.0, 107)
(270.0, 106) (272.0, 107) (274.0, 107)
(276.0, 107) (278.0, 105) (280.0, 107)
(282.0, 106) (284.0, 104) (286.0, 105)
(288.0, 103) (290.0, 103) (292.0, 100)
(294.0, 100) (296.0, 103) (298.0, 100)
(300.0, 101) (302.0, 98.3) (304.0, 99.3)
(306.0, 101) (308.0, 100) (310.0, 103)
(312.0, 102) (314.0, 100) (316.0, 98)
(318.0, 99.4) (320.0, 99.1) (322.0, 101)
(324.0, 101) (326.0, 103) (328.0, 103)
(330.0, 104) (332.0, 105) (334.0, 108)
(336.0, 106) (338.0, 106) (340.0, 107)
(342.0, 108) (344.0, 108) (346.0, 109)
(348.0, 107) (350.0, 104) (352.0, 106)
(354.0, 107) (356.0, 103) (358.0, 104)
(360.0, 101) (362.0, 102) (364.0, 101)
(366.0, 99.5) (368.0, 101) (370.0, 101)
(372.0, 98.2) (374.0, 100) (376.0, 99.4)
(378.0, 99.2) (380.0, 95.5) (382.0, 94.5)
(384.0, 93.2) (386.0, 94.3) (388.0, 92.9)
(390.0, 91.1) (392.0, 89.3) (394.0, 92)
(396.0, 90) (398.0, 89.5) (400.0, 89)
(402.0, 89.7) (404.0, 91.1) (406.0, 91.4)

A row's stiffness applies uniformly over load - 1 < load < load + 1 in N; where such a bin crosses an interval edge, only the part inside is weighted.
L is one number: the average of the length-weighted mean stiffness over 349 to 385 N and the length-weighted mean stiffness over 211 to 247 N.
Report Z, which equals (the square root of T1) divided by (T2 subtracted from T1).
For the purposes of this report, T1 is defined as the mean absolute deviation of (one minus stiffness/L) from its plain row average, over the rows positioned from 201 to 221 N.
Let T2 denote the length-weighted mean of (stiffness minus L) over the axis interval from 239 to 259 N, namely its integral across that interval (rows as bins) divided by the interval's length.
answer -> -0.04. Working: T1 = 0.015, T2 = 2.9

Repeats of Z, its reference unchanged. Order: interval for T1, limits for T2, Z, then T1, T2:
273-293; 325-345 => -0.10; 0.017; 1.3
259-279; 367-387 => 0.01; 0.008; -6.8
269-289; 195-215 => -0.02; 0.011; 6.9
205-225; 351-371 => 0.06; 0.012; -1.9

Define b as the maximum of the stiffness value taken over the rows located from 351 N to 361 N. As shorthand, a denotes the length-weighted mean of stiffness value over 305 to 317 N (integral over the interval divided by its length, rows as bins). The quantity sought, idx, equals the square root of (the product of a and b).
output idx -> 104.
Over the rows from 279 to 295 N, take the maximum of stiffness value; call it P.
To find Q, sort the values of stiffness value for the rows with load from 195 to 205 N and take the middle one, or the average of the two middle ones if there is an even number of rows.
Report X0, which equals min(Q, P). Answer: 107.0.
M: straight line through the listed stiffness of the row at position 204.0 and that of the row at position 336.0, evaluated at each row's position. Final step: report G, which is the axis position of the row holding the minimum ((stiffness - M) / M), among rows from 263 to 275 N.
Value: 270.0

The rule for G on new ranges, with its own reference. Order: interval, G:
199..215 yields 214.0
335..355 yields 350.0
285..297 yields 292.0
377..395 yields 392.0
